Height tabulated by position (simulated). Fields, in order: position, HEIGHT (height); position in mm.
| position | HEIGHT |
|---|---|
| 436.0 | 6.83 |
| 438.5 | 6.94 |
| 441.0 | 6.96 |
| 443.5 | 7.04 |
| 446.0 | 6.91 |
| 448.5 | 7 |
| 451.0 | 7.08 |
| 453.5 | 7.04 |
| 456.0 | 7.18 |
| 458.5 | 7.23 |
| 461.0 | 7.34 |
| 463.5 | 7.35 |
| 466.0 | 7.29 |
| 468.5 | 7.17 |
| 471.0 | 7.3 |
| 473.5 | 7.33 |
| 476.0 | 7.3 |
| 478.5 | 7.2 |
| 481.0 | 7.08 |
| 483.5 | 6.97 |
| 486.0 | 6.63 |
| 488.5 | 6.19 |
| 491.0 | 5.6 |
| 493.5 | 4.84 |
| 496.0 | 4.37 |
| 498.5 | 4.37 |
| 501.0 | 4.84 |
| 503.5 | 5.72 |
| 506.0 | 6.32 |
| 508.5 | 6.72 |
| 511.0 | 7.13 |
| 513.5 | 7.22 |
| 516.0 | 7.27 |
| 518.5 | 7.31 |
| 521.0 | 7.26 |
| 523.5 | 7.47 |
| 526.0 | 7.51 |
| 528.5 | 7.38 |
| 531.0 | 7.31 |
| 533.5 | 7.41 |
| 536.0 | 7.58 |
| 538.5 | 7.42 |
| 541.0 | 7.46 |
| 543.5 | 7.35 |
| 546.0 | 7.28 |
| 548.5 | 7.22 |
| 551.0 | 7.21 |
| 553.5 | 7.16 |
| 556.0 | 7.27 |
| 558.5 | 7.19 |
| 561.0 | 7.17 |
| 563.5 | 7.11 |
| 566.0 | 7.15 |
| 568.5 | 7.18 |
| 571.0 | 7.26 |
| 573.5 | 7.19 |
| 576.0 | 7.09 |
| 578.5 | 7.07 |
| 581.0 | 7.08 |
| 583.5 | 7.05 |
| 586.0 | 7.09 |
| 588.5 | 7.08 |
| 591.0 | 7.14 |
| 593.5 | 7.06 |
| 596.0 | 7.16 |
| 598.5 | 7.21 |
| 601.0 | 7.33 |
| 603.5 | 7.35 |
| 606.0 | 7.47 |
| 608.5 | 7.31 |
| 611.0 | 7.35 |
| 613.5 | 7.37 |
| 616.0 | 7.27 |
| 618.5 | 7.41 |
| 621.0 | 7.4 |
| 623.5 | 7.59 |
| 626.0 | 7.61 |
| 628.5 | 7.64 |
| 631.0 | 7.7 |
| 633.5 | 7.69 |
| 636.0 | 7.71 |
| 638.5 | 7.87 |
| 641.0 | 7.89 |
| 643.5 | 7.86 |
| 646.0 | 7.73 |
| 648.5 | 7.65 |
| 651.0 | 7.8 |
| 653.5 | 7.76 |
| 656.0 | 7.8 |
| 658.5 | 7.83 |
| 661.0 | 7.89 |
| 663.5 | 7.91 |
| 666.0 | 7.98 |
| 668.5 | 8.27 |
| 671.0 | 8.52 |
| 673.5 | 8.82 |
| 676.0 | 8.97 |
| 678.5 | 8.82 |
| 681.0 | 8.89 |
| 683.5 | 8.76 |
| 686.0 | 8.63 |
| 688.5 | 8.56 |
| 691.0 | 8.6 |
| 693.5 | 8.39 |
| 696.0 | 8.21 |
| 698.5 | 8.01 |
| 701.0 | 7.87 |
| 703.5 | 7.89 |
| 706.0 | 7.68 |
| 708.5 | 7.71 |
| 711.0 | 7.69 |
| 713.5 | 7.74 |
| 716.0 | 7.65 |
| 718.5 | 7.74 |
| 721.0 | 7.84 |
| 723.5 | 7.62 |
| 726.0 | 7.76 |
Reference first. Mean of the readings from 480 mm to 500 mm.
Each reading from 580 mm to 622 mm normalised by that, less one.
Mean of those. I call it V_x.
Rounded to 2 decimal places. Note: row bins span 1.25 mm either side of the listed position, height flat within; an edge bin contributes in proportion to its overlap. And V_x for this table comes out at 0.26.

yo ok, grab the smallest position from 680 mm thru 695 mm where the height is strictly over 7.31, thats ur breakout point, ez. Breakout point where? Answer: 681.0 mm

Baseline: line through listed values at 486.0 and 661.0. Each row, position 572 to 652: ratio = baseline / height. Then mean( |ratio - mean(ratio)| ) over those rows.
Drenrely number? 0.016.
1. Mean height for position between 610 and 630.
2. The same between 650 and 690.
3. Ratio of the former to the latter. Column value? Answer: 0.895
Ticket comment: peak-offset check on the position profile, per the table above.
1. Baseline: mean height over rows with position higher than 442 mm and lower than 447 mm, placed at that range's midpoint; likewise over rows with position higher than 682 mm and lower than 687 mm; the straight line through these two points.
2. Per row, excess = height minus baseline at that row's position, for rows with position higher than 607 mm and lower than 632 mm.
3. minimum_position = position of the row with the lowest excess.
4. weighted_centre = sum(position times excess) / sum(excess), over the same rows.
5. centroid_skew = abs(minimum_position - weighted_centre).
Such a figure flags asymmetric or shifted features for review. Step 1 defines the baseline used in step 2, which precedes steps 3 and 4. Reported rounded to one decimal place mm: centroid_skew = 3.0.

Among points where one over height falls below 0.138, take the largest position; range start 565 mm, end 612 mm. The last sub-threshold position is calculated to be 611.0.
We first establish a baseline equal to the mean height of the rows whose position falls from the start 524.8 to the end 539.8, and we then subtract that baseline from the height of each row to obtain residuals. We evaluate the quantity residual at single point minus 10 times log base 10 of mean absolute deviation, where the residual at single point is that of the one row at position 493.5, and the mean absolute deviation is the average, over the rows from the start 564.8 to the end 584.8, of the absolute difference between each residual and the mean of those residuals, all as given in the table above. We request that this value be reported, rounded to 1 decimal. 9.5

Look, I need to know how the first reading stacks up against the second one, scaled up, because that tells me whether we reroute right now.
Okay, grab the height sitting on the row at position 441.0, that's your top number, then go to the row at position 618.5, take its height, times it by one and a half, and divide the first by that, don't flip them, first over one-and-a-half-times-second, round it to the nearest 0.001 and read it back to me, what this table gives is 0.626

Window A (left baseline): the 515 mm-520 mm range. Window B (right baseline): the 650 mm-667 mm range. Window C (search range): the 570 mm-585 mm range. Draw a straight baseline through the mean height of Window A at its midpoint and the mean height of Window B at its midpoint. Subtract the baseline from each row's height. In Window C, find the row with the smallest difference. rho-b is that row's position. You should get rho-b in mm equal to 583.5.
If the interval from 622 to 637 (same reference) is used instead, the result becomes 623.5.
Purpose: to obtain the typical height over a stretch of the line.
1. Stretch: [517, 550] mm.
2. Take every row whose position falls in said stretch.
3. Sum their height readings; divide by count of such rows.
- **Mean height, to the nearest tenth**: 7.4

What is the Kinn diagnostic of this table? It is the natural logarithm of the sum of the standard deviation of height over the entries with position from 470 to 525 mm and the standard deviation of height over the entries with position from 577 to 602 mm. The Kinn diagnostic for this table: 0.1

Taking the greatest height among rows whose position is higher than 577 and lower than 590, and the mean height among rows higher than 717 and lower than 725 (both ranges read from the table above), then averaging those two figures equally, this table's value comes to 7.4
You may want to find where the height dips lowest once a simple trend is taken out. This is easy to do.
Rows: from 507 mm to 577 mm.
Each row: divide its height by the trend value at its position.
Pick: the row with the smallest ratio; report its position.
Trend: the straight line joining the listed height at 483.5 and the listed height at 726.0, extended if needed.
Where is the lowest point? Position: 508.5 mm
